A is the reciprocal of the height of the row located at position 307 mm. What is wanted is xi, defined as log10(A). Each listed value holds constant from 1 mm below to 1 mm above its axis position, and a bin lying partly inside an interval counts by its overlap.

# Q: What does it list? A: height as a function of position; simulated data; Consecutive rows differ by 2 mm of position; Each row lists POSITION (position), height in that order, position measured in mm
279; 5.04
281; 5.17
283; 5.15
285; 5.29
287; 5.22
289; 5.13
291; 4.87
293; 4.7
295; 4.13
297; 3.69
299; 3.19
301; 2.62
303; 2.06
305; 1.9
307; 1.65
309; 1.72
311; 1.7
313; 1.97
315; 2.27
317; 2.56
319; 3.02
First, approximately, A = 0.61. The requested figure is -0.2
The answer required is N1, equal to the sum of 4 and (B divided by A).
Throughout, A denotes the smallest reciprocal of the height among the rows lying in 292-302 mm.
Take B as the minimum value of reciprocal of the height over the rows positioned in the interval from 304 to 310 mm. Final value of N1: 6.5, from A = 0.213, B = 0.53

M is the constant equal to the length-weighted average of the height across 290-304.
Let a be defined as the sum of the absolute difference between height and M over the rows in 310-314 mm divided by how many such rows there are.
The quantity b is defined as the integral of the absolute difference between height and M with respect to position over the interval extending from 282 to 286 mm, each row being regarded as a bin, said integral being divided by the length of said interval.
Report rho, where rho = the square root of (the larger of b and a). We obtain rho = 1.33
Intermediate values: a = 1.8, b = 1.61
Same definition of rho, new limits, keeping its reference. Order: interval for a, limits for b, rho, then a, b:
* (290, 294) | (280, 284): 1.25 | 1.2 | 1.55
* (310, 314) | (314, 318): 1.33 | 1.8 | 1.19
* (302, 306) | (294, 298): 1.28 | 1.6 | 0.30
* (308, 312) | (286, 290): 1.38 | 1.9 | 1.57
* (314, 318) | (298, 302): 1.09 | 1.2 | 0.70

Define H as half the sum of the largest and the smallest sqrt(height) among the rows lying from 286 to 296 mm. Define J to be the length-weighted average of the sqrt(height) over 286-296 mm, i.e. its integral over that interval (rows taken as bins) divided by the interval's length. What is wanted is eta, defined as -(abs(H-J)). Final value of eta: -0.033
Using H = 2.16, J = 2.2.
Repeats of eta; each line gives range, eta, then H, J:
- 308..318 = -0.027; 1.45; 1.4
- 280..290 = -0.004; 2.28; 2.3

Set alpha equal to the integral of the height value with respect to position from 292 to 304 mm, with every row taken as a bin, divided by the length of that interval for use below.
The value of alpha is 3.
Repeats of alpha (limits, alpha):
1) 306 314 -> 2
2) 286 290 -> 5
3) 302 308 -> 2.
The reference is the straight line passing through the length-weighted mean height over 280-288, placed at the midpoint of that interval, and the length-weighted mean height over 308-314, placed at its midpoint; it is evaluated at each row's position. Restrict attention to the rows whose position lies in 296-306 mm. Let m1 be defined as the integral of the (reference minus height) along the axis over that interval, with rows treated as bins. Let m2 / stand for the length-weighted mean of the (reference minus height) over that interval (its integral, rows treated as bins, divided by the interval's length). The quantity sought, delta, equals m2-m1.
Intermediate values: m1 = 3.7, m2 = 0.37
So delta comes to -3.3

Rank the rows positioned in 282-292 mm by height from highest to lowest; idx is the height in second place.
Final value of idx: 5.22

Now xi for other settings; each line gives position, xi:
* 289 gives -0.7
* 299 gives -0.5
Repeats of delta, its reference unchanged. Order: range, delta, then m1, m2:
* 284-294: 4.2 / -4.7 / -0.47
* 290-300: 2.7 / -3.0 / -0.30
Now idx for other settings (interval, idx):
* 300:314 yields 2.06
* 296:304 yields 3.19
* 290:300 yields 4.7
